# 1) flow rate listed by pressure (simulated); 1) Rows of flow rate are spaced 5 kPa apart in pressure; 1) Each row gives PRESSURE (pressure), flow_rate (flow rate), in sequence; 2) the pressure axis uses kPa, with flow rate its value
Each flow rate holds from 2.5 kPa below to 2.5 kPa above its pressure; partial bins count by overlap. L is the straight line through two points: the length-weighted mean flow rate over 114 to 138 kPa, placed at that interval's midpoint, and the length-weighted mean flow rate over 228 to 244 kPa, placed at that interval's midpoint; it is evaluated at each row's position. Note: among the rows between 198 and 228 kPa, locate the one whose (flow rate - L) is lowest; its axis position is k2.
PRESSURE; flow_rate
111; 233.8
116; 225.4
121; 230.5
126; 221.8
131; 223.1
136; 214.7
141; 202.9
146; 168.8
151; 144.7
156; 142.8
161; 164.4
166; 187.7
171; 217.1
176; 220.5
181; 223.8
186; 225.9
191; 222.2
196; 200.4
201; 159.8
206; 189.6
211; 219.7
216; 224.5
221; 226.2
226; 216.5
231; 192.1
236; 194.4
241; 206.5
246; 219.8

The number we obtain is 201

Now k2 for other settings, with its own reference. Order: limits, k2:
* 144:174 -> 156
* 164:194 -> 166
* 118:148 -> 146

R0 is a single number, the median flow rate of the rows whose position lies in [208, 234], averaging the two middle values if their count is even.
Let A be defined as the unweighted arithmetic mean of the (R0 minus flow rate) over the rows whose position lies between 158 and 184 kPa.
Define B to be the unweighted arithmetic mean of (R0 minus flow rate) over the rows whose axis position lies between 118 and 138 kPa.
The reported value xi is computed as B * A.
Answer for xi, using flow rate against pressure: -48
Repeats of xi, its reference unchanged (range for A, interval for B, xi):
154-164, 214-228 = -178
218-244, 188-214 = 268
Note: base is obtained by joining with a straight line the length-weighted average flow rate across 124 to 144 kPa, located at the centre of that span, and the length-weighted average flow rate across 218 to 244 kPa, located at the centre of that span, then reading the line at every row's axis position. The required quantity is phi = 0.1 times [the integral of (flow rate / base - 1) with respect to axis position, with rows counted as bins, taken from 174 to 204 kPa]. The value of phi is -0.03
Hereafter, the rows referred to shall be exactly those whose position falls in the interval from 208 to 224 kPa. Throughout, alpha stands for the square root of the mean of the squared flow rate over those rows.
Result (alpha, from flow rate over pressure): 223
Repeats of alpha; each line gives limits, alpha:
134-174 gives 183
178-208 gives 205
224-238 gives 201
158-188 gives 208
